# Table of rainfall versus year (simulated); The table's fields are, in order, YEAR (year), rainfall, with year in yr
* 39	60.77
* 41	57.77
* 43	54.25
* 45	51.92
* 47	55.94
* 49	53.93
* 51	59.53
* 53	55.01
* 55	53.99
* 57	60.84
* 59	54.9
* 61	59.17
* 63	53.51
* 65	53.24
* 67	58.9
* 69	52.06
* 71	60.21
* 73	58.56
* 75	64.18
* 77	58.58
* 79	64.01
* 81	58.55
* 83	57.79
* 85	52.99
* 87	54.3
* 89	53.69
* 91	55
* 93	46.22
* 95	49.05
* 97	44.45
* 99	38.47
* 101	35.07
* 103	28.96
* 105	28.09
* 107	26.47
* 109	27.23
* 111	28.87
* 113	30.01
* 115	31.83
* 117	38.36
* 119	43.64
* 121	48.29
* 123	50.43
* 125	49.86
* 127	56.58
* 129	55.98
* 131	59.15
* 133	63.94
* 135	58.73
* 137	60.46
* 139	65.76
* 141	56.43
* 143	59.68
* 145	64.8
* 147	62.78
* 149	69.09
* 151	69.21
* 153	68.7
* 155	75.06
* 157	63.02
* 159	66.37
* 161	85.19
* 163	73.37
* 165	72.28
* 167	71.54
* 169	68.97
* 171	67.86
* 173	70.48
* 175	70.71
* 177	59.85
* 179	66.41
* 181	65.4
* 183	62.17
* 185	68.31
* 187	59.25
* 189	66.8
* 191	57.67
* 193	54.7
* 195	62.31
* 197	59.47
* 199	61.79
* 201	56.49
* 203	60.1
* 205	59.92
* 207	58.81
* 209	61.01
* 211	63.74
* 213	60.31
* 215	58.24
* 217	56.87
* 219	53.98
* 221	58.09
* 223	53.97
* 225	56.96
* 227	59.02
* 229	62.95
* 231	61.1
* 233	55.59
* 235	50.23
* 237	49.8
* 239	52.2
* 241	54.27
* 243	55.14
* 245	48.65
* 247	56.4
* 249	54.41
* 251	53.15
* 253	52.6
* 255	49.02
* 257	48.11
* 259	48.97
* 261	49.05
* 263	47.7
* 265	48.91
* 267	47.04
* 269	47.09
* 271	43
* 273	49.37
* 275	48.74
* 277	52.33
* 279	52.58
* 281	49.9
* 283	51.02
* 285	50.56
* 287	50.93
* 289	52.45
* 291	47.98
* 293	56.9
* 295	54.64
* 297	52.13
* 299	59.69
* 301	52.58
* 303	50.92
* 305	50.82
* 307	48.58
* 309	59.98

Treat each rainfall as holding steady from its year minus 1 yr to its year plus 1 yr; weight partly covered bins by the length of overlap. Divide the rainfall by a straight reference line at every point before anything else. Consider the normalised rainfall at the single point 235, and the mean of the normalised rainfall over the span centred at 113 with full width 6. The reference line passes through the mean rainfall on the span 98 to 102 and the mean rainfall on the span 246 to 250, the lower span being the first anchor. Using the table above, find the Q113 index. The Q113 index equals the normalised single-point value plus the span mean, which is 1.7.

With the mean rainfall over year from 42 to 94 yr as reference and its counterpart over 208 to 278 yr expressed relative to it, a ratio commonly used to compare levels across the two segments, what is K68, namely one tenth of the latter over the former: 0.095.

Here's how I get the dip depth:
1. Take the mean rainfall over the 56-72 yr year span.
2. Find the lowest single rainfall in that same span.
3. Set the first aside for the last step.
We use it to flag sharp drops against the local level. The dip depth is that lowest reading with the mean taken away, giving -5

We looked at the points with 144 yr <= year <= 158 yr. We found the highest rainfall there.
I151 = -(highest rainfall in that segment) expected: -75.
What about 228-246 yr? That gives -63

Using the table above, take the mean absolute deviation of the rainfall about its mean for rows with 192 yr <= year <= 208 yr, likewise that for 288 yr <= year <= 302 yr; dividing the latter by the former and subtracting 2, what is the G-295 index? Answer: -0.5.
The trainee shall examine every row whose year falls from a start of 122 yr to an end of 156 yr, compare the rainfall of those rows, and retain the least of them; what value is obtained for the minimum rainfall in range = 49.86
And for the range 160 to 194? 54.7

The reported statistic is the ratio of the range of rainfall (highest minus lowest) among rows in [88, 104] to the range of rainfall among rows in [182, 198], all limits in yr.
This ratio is 1.9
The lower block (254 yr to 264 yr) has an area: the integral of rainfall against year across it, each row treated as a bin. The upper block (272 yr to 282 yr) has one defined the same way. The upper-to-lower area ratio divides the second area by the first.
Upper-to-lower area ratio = 1.04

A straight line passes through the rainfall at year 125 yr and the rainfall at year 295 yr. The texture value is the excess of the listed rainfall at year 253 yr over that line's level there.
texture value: -1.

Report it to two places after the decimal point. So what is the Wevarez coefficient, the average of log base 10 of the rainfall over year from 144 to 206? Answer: 1.82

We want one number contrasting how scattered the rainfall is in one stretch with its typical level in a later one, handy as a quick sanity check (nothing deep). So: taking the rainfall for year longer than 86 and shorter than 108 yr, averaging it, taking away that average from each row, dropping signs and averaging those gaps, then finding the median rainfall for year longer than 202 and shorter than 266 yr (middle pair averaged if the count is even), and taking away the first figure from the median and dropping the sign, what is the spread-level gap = 45.3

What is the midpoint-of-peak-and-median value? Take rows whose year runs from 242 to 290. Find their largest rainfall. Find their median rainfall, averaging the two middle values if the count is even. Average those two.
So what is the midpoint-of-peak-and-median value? 53.0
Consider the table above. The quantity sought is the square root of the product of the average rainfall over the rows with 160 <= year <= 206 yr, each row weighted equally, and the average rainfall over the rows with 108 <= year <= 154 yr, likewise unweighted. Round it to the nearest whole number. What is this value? 59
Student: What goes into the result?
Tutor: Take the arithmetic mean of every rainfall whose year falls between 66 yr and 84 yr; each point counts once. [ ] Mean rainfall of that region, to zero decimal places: 59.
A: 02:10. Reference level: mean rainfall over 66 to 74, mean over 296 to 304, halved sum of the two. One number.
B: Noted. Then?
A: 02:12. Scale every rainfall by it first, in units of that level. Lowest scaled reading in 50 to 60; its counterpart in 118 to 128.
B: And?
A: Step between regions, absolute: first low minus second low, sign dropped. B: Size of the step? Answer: 0.19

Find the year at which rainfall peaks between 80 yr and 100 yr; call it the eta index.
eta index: 81 yr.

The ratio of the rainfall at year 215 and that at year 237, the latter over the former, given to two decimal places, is 0.86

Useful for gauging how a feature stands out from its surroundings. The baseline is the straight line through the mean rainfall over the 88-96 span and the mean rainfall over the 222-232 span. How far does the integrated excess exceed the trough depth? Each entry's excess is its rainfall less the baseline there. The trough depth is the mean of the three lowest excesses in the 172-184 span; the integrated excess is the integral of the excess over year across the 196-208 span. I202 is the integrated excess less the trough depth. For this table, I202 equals 19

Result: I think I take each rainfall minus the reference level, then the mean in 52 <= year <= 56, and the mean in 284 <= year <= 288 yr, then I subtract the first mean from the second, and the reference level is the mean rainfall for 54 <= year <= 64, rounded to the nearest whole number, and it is -4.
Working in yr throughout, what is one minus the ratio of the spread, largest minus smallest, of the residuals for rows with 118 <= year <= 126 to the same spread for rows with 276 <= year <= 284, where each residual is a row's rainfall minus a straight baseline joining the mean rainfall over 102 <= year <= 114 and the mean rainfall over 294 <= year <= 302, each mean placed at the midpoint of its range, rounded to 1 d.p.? -1.1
